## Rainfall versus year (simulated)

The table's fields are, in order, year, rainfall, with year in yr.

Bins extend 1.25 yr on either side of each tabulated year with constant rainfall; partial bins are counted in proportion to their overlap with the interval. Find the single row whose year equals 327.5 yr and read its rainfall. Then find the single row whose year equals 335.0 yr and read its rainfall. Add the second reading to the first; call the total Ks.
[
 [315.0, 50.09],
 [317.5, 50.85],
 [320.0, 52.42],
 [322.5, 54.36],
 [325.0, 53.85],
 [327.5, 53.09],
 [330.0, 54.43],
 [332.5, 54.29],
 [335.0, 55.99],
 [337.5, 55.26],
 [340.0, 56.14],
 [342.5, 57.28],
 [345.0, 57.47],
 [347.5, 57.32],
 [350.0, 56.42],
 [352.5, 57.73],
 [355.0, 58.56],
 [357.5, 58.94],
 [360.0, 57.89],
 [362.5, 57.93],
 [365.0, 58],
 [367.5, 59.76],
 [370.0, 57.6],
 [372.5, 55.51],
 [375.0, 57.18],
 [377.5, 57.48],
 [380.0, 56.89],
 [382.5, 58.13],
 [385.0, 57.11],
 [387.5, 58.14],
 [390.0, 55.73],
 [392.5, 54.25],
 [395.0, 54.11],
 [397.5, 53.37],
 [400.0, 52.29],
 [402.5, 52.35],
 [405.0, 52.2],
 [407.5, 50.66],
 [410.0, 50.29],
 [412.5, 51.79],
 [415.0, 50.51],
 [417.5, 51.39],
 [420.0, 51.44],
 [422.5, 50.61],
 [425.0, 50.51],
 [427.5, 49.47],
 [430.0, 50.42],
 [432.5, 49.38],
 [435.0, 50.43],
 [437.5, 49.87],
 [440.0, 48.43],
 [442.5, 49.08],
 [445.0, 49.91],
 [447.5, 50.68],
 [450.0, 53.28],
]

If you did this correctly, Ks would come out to 109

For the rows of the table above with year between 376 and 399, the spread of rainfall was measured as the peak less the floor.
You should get 4.8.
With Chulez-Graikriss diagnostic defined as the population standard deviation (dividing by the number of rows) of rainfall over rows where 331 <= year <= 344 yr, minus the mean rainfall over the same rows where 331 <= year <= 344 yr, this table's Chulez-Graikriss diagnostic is -55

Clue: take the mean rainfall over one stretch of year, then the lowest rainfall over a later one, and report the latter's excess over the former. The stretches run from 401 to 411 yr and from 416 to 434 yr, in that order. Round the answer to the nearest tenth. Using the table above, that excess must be -2.0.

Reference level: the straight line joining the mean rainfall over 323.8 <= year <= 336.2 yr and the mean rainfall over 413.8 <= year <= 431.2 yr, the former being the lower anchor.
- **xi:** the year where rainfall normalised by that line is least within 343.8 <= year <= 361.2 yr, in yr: 350.0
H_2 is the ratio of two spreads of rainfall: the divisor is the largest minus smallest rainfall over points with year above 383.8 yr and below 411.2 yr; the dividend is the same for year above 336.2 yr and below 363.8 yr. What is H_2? 0.47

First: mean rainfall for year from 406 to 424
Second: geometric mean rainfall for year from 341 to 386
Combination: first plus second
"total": 109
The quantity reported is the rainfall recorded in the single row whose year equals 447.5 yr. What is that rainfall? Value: 50.68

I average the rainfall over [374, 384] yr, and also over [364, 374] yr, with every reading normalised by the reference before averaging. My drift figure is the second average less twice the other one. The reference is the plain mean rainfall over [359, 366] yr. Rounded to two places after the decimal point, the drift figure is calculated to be -0.99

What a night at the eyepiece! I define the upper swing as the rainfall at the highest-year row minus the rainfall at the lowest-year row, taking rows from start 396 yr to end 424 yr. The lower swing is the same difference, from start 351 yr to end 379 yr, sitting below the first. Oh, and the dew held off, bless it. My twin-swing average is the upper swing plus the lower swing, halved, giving -1.5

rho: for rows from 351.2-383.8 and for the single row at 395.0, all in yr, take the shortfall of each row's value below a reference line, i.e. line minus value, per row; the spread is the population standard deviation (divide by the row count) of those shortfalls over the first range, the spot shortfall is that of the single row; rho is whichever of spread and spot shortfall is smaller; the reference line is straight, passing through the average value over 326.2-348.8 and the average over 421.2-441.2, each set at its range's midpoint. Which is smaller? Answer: -2.0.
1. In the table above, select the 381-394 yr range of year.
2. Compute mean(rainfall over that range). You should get 57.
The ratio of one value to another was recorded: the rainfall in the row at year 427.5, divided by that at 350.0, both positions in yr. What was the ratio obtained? 0.88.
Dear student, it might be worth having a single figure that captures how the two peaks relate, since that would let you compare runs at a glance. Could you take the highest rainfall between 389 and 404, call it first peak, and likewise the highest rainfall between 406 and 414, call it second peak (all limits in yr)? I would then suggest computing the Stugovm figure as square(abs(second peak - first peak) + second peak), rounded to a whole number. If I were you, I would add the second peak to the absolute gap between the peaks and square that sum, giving 3106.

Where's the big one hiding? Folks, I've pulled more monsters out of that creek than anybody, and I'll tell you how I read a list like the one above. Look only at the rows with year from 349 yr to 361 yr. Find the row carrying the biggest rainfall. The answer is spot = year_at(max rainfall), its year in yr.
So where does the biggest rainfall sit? 357.5 yr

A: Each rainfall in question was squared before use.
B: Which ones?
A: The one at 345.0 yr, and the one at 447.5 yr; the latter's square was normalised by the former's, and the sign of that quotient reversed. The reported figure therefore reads -0.78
